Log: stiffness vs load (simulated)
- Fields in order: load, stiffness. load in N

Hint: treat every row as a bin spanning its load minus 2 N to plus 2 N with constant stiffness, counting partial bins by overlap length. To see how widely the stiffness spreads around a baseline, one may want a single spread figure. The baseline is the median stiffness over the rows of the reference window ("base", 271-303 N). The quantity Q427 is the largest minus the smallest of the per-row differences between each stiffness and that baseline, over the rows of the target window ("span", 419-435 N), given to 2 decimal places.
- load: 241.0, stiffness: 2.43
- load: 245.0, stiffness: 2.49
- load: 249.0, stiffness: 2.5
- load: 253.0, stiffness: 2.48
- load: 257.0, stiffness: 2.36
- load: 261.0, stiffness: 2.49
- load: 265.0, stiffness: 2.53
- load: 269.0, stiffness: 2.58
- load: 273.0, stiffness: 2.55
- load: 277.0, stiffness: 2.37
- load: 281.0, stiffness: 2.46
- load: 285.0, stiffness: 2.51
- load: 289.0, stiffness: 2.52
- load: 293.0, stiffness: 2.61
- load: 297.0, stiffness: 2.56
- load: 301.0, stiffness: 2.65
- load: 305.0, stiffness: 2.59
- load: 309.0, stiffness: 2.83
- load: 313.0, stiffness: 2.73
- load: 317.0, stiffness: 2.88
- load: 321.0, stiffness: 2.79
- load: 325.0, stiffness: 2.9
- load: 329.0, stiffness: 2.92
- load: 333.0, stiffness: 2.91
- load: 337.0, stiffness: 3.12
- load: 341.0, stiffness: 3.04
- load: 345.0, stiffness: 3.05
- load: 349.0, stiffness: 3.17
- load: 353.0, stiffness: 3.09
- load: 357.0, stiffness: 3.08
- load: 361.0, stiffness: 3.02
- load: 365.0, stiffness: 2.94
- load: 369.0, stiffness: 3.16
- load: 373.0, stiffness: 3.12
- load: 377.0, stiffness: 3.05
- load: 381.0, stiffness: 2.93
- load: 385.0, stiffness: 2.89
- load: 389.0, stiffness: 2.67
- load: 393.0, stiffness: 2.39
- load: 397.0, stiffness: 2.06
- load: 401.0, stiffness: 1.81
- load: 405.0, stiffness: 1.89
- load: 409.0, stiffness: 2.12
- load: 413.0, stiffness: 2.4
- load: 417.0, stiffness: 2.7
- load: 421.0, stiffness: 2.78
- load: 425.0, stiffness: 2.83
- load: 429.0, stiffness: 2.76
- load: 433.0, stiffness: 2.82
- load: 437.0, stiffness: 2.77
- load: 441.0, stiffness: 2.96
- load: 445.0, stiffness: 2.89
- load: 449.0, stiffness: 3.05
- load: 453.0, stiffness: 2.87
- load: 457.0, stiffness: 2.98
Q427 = 0.07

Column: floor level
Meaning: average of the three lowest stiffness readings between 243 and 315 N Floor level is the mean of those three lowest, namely 2.4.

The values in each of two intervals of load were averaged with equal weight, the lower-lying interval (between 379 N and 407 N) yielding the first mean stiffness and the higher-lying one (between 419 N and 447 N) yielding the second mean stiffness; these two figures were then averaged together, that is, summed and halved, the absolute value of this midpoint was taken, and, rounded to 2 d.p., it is 2.60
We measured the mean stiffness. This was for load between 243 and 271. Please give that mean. 2.5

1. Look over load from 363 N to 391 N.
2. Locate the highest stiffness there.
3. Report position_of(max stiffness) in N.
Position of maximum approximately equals 369.0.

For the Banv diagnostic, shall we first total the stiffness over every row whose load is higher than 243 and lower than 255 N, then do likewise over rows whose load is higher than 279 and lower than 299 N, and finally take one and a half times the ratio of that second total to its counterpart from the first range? 2.54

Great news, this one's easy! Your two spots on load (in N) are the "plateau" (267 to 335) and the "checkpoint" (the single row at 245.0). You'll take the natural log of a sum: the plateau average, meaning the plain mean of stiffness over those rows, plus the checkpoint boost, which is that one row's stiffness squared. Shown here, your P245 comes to 2.18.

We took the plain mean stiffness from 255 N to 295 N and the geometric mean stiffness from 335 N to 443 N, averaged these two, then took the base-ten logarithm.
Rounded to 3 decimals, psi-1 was 0.418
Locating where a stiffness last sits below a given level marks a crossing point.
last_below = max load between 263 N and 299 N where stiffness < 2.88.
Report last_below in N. 297.0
